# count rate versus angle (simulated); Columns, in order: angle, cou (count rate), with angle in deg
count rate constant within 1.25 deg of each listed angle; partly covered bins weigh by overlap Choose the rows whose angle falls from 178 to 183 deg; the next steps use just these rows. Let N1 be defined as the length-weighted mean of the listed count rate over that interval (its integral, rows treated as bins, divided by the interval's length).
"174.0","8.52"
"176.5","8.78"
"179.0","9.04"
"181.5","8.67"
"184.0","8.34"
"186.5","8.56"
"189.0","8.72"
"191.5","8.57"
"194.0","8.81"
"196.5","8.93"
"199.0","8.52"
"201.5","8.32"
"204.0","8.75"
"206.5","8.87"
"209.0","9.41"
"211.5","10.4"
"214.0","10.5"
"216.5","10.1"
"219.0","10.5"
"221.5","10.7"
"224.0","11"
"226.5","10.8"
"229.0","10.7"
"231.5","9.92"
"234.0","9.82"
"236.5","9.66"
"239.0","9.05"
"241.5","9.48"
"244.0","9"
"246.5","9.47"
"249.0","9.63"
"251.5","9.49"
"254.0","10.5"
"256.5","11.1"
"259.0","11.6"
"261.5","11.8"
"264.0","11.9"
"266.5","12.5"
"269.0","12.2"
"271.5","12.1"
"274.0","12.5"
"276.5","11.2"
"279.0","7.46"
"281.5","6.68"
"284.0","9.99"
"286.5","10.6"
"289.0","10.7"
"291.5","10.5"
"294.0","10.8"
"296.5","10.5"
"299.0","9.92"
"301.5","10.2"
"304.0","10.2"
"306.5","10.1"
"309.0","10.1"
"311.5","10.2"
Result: 8.8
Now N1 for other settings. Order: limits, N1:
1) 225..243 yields 9.9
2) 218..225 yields 10.7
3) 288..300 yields 10.5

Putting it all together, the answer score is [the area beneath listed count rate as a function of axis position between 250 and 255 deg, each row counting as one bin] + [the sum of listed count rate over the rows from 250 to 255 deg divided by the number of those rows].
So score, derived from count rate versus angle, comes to 60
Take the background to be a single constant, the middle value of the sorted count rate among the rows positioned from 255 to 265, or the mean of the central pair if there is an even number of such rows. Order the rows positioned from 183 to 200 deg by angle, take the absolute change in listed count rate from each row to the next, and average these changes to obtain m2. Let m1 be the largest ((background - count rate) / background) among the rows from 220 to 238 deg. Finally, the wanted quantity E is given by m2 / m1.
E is 1.24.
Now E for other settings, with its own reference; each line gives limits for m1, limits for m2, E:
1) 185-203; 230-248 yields 1.30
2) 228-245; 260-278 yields 2.02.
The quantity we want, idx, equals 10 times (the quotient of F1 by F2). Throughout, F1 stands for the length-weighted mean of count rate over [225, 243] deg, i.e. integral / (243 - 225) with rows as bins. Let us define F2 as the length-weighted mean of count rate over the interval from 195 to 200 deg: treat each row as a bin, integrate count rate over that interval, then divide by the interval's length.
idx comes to 11.4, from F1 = 9.9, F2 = 8.7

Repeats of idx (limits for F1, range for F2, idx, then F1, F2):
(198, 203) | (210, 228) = 8.0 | 8.4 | 10.6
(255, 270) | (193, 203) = 13.7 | 11.8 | 8.6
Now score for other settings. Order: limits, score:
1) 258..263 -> 70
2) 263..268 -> 73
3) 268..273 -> 73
